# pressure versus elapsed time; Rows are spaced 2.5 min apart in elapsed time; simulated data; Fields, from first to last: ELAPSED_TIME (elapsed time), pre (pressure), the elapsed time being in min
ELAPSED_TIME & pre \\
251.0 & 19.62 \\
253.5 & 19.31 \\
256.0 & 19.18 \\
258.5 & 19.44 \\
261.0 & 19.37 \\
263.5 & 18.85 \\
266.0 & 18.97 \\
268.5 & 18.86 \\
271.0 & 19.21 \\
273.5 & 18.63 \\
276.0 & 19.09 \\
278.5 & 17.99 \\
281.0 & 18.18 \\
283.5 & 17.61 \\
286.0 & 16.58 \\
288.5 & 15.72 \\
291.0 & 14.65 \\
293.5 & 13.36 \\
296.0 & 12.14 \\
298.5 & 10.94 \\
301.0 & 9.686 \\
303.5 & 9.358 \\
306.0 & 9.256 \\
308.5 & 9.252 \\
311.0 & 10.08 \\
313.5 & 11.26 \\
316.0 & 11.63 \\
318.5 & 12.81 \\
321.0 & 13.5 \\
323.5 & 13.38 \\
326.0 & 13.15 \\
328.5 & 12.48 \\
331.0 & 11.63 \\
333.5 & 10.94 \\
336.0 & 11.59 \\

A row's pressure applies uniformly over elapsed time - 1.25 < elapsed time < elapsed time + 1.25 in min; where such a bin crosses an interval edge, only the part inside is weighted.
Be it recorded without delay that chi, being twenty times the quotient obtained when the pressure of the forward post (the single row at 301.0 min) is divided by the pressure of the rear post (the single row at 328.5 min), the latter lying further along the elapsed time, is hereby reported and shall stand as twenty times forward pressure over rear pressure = 16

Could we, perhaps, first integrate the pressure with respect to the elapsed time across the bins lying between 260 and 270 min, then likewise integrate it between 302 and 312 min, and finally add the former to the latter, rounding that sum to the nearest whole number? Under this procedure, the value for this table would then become 285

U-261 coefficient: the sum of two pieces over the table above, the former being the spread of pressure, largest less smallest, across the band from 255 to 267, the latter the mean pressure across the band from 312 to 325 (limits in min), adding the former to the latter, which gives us 13.1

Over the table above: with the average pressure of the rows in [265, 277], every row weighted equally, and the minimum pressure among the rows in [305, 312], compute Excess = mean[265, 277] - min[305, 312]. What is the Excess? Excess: 10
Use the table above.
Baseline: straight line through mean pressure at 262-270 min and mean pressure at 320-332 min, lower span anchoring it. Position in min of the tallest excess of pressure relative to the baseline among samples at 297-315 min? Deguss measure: 313.5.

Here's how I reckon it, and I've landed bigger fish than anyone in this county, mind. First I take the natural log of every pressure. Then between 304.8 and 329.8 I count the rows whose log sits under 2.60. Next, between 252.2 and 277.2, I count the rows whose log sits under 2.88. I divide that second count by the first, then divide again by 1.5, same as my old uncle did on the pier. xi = 0.0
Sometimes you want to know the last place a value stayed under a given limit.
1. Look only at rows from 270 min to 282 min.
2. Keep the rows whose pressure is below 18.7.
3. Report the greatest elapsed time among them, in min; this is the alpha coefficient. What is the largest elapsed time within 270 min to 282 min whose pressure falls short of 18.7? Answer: 281.0 min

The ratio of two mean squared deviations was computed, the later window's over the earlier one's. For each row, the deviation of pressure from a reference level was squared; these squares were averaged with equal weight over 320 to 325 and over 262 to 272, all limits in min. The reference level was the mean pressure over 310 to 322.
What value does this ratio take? 0.05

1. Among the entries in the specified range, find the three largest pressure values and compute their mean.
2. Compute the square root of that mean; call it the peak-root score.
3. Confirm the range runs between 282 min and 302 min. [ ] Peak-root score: 4.1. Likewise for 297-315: 3.3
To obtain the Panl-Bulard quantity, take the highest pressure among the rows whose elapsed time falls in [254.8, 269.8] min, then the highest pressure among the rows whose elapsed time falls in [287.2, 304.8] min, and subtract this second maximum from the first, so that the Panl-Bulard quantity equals 3.7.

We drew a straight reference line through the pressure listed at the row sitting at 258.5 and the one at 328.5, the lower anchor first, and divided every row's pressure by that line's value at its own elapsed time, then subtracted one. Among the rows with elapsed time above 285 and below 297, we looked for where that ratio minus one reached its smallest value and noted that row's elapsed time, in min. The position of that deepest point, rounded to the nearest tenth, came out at 296.0 min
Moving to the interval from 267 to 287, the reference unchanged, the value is 286.0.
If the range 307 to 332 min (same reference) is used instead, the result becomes 308.5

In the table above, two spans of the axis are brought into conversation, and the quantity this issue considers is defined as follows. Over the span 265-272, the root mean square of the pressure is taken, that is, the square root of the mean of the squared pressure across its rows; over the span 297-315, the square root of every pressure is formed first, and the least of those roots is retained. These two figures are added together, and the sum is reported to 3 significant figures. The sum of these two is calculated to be 22.1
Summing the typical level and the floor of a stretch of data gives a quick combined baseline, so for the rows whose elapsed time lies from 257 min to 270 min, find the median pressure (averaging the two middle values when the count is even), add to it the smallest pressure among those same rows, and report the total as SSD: 38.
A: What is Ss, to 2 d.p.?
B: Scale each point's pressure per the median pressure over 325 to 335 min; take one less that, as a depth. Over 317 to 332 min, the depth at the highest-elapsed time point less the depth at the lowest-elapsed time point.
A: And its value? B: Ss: 0.10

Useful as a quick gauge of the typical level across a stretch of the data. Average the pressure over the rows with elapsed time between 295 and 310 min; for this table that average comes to 10.1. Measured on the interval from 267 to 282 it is 18.7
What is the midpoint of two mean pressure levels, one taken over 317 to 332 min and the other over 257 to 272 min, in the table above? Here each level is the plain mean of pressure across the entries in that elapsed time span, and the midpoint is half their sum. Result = 16.0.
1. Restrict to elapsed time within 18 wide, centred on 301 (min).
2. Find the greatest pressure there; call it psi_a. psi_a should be 13.36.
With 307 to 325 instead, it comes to 13.5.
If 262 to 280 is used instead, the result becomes 19.21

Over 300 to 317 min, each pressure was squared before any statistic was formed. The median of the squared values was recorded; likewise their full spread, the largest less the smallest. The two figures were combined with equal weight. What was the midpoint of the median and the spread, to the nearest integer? 72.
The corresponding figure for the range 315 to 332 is 106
